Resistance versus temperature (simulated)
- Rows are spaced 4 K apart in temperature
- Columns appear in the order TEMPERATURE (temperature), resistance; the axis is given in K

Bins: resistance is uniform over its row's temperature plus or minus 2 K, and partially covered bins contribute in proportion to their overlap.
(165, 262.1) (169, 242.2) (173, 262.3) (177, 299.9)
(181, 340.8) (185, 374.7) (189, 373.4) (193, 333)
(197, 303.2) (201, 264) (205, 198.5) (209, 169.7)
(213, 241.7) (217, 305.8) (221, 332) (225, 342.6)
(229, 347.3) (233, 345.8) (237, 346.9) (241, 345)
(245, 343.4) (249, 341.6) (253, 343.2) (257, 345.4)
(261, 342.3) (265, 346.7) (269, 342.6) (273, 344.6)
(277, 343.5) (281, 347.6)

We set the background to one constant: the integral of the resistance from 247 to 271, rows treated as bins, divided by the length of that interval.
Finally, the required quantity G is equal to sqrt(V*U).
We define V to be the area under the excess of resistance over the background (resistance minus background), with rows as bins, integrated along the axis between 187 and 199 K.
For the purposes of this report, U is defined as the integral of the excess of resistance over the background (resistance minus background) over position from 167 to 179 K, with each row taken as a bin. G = 278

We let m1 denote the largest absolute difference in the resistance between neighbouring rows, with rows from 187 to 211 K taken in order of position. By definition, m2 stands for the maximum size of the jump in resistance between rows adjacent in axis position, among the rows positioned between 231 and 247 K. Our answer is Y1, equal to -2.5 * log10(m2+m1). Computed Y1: -4.6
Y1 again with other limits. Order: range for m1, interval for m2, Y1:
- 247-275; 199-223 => -4.7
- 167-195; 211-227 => -5.1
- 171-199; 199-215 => -5.1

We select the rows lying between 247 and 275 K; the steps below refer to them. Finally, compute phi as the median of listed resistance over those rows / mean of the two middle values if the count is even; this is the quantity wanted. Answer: 343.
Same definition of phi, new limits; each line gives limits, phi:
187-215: 264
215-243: 345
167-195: 333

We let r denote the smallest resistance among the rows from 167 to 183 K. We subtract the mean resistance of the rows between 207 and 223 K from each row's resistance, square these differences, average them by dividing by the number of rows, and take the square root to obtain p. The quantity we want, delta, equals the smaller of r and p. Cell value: 63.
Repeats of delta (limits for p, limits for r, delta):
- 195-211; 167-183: 53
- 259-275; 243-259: 2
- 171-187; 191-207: 42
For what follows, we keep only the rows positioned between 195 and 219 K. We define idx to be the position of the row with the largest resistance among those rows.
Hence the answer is 217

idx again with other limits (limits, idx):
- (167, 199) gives 185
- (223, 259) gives 229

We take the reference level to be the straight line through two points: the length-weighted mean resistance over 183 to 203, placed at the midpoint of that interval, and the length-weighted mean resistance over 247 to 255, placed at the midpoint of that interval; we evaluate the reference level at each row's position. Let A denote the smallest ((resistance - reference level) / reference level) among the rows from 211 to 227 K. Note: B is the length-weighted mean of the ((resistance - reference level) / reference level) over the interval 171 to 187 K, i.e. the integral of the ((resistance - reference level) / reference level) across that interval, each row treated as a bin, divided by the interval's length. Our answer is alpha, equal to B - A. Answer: 0.25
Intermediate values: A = -0.28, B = -0.02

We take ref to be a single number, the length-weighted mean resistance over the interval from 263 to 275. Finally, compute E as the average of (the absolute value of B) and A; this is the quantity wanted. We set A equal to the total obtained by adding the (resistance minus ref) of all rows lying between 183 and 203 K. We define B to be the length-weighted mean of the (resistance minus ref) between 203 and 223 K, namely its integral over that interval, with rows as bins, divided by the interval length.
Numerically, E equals 10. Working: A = -75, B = -95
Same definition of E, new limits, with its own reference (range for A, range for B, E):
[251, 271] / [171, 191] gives 6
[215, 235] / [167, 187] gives -5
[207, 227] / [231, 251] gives -166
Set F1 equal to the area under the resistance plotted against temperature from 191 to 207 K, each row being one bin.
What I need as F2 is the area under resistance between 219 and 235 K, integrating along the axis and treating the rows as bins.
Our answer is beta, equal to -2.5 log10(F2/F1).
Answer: -0.24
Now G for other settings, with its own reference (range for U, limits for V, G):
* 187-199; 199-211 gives 369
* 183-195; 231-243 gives 74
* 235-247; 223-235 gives 18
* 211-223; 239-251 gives 47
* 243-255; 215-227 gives 47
